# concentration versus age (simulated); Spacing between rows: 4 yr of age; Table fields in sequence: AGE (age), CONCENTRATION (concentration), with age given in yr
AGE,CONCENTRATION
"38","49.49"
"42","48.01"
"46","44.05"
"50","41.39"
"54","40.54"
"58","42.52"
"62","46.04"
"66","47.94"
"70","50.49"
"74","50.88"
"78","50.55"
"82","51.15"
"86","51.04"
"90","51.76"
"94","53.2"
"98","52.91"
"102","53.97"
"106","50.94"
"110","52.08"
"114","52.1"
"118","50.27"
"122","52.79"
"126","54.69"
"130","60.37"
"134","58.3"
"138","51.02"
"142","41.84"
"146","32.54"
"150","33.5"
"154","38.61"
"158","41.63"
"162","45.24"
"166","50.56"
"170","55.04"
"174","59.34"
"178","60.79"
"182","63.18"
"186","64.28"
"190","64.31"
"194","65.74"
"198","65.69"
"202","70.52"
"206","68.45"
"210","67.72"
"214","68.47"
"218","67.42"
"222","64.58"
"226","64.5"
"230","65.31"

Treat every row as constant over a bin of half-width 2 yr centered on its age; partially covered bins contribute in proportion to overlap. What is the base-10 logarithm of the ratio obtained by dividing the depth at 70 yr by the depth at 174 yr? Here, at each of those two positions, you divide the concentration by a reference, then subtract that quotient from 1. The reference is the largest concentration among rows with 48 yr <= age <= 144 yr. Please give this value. 1.0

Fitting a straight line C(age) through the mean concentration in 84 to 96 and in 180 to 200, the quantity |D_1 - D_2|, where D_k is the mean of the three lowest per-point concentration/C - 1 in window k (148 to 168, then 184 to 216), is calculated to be 0.37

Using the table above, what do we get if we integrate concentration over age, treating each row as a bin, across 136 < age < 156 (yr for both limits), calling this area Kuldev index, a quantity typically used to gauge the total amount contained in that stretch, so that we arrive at 790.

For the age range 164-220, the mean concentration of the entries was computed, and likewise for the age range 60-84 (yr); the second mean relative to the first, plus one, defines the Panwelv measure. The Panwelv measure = 1.78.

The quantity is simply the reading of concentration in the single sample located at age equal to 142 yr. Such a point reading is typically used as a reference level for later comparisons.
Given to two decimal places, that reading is 41.84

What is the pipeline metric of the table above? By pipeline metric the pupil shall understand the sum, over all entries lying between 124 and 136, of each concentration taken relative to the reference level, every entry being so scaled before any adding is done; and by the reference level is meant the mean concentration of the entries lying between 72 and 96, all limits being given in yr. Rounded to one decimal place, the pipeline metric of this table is 3.4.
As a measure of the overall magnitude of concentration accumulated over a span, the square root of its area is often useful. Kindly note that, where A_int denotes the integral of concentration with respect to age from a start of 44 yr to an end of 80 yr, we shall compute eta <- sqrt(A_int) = 41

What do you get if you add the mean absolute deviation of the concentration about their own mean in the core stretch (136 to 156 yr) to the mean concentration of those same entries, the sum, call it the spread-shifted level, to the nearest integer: 45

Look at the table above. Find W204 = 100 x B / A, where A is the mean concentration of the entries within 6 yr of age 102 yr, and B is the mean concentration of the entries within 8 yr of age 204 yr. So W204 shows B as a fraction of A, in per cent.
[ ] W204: 129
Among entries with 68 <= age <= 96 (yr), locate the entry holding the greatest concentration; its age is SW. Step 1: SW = 94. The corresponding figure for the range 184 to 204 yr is 202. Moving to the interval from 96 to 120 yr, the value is 102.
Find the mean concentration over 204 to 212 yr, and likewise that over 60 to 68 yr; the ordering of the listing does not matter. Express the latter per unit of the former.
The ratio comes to 0.69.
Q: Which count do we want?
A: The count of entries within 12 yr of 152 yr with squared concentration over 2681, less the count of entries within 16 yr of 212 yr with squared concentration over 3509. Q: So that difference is -8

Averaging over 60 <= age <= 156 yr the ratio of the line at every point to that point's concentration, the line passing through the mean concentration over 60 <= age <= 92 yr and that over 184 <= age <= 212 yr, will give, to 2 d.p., 1.13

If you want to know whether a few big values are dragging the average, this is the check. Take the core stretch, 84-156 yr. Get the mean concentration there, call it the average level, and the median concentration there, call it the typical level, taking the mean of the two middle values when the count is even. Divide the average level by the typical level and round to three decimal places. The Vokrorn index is 0.954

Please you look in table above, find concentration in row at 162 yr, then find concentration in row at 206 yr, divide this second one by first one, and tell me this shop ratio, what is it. 1.5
